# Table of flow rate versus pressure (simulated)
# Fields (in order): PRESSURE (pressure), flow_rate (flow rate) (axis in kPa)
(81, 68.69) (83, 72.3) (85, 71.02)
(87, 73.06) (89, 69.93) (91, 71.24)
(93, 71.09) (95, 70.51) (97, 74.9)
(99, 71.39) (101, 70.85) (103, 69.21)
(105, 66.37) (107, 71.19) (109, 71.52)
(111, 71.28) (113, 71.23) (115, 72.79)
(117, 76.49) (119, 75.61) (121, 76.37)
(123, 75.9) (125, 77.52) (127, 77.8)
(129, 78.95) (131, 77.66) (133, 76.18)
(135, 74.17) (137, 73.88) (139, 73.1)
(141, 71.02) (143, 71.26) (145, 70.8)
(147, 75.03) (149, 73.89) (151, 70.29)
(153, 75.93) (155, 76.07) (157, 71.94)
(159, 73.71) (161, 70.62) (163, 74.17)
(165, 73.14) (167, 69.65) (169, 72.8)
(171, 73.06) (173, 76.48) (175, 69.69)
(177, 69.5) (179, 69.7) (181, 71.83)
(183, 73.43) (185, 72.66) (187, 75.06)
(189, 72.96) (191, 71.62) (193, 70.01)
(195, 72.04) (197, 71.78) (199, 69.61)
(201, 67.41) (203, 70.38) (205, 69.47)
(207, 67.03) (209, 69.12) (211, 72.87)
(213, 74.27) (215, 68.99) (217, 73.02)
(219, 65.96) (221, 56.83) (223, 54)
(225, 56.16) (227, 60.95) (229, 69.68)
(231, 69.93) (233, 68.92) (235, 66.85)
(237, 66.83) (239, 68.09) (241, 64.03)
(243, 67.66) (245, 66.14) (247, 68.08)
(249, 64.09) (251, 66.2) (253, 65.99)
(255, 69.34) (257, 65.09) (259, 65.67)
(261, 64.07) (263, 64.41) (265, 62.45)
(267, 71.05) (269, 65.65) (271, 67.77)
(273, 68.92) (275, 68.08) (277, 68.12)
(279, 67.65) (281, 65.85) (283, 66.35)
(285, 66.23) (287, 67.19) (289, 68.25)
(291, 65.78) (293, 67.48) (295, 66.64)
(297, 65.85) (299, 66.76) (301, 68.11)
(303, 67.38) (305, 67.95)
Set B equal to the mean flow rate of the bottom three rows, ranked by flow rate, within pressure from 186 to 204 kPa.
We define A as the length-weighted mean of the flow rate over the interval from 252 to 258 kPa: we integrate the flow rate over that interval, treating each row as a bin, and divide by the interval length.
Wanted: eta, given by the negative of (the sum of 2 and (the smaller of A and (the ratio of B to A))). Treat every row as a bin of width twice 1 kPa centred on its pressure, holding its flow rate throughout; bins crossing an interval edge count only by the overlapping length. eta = -3.03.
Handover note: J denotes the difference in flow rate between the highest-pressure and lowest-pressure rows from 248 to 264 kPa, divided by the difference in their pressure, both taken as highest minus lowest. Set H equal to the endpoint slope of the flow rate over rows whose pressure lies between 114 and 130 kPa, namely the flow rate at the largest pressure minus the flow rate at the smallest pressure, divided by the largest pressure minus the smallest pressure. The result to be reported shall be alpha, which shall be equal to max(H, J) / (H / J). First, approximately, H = 0.4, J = 0.0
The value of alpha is 0.0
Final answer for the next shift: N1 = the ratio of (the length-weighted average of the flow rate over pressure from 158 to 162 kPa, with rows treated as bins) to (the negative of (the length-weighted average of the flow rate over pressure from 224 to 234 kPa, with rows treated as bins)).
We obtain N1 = -1.11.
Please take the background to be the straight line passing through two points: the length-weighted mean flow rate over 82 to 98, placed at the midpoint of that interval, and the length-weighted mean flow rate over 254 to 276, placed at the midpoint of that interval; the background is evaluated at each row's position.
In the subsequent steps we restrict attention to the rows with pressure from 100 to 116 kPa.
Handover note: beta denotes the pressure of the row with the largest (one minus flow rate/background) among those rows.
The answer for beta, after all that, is 105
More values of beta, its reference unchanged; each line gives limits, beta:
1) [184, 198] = 193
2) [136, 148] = 145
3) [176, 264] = 223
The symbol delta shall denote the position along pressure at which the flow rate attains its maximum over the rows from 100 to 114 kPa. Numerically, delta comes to 109 kPa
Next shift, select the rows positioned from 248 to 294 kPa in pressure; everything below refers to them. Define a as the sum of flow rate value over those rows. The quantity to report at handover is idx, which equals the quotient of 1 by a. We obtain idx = 0.0007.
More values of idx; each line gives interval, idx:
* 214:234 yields 0.0016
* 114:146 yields 0.0008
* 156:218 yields 0.0005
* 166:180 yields 0.0020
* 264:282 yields 0.0017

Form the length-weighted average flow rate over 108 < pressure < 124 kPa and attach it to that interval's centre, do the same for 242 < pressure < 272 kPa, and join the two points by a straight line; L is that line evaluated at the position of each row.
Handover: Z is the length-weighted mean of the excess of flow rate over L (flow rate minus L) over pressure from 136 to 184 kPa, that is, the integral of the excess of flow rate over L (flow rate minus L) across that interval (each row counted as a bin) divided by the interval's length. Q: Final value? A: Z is 1.0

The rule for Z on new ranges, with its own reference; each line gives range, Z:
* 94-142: -0.2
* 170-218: 1.7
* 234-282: 0.4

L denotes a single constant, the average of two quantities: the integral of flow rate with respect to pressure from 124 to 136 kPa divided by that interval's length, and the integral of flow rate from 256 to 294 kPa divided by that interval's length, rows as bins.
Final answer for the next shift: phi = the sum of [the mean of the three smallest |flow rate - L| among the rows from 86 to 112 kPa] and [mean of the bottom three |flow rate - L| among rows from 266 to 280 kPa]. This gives 2.9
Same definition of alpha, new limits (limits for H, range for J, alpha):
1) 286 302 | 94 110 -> 0.1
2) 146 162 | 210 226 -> -1.2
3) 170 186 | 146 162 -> -0.3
